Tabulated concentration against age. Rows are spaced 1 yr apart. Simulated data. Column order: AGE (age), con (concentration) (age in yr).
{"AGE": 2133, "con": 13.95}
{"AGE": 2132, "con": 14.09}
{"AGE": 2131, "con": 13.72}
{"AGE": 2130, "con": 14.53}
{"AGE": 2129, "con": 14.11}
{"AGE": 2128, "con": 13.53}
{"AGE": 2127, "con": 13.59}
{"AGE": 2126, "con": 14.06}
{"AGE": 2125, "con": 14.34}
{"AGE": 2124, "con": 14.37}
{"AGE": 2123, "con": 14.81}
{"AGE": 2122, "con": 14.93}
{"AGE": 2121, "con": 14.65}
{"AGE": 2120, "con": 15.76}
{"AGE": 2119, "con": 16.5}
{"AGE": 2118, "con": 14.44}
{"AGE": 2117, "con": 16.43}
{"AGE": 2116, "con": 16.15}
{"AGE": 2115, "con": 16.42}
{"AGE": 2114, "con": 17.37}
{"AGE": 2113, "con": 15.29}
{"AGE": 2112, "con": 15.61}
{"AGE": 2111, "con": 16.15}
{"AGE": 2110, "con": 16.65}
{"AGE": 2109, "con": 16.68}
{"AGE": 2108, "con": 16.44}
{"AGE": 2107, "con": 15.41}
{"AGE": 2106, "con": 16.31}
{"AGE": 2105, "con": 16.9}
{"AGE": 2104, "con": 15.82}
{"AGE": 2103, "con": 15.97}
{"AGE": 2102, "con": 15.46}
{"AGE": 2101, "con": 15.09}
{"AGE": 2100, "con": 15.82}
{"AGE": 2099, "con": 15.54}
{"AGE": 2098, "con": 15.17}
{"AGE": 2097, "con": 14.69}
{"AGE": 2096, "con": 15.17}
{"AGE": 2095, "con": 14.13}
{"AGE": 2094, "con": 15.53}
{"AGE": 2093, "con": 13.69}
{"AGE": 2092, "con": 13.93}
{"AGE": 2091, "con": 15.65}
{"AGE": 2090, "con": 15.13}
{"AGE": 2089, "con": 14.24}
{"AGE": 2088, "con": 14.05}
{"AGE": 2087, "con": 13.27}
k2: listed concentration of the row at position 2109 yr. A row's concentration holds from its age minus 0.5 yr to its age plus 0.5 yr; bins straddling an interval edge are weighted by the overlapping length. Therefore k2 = 16.68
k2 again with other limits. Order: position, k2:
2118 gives 14.44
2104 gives 15.82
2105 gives 16.9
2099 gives 15.54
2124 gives 14.37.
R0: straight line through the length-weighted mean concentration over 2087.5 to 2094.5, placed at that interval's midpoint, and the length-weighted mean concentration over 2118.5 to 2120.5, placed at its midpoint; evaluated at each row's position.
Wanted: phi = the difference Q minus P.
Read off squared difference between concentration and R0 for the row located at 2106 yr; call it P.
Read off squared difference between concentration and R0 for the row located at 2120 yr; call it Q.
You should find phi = -0.7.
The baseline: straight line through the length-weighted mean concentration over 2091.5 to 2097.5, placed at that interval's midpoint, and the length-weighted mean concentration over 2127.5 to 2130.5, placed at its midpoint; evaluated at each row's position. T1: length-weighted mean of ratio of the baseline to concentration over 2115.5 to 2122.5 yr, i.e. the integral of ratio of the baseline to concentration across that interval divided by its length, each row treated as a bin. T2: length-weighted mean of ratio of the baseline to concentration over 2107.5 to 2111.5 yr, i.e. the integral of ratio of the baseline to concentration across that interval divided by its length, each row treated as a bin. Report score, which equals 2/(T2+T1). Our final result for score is 1.12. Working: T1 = 0.915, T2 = 0.87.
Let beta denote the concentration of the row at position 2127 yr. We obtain 13.59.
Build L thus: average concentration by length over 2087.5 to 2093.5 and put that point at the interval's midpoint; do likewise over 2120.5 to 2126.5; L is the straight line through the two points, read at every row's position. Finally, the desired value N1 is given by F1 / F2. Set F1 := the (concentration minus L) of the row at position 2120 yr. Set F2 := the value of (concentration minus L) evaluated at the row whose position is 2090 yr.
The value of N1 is 1.8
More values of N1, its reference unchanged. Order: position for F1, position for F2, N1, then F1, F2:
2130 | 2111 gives 0.0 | 0.0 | 1.7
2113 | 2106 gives 0.4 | 0.8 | 1.8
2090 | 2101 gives 1.1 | 0.7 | 0.6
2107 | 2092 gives -1.8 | 0.9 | -0.5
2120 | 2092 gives -2.4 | 1.2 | -0.5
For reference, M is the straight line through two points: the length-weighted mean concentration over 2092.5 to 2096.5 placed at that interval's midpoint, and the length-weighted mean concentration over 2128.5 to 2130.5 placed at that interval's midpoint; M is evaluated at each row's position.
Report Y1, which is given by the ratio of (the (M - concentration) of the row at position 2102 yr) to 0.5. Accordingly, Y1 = -1.79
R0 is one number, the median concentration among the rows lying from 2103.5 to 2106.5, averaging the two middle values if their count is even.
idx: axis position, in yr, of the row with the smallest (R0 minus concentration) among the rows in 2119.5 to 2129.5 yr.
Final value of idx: 2120 yr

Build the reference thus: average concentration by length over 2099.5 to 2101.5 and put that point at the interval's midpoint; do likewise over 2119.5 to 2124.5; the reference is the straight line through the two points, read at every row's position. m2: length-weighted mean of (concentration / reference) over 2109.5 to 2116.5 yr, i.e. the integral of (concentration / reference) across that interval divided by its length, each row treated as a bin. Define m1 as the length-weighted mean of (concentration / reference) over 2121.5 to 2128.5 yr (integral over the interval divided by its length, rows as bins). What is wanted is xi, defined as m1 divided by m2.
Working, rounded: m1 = 0.96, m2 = 1.07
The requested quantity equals 0.89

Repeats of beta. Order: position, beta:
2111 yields 16.15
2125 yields 14.34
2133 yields 13.95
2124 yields 14.37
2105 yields 16.9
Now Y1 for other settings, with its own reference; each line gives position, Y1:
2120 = -2.71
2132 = 0.42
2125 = 0.04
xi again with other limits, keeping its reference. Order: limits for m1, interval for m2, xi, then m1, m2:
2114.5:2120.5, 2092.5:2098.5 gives 1.12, 1.06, 0.95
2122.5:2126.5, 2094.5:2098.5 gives 1.02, 0.97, 0.95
